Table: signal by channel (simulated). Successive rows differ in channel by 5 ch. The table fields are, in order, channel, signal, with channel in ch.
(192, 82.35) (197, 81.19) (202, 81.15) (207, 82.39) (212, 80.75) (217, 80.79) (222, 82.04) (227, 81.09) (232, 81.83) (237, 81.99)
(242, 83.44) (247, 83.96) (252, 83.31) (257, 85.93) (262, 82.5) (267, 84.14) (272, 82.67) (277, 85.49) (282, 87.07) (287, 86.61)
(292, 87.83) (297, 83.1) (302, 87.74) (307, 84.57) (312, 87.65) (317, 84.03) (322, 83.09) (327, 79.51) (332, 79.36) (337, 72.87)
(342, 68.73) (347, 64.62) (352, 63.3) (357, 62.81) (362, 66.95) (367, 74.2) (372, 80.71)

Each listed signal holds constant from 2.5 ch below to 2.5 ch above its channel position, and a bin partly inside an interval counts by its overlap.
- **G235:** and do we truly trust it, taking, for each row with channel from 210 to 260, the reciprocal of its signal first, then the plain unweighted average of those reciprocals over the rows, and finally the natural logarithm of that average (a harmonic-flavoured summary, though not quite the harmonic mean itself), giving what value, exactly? -4.41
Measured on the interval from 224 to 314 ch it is -4.44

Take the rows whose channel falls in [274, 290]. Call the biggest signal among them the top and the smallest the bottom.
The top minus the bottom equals 1.6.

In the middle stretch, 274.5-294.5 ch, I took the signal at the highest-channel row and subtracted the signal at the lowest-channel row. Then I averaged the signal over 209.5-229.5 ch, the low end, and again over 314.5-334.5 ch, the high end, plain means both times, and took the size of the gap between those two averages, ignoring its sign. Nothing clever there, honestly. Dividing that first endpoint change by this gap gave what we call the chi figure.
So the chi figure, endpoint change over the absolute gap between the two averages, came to 7.1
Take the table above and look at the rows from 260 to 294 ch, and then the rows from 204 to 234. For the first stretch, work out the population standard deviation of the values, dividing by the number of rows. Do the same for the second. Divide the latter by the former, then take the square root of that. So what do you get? 0.57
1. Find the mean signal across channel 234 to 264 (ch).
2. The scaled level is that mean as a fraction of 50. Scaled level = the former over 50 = 1.670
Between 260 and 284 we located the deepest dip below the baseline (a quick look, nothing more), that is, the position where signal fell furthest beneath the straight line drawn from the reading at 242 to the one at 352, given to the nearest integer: 262 ch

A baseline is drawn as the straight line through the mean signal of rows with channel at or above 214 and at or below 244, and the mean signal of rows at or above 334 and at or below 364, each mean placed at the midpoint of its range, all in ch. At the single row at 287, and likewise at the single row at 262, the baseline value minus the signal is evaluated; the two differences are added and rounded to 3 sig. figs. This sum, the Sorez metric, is -16.9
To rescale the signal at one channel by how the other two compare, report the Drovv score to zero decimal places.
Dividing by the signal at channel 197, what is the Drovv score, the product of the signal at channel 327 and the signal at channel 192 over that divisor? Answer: 81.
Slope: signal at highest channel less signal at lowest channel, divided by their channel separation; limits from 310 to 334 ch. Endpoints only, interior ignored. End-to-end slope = -0.41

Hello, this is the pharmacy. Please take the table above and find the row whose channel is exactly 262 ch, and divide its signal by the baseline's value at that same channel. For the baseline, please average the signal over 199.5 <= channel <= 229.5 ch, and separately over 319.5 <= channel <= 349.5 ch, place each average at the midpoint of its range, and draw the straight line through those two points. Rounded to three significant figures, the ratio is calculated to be 1.05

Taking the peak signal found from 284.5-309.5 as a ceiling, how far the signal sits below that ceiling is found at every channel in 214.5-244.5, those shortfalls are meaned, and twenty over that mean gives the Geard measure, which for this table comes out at 3.4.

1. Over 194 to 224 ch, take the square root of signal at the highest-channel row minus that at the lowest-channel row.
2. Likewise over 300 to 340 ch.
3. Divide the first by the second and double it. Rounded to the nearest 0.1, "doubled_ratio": -0.1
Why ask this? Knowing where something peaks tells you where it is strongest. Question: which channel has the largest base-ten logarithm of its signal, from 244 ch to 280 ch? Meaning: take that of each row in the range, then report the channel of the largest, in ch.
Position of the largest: 257 ch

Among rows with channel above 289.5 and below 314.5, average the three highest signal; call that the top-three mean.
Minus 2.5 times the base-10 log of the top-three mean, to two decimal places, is -4.86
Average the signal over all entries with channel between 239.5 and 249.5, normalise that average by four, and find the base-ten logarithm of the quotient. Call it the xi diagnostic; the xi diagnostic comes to 1.32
